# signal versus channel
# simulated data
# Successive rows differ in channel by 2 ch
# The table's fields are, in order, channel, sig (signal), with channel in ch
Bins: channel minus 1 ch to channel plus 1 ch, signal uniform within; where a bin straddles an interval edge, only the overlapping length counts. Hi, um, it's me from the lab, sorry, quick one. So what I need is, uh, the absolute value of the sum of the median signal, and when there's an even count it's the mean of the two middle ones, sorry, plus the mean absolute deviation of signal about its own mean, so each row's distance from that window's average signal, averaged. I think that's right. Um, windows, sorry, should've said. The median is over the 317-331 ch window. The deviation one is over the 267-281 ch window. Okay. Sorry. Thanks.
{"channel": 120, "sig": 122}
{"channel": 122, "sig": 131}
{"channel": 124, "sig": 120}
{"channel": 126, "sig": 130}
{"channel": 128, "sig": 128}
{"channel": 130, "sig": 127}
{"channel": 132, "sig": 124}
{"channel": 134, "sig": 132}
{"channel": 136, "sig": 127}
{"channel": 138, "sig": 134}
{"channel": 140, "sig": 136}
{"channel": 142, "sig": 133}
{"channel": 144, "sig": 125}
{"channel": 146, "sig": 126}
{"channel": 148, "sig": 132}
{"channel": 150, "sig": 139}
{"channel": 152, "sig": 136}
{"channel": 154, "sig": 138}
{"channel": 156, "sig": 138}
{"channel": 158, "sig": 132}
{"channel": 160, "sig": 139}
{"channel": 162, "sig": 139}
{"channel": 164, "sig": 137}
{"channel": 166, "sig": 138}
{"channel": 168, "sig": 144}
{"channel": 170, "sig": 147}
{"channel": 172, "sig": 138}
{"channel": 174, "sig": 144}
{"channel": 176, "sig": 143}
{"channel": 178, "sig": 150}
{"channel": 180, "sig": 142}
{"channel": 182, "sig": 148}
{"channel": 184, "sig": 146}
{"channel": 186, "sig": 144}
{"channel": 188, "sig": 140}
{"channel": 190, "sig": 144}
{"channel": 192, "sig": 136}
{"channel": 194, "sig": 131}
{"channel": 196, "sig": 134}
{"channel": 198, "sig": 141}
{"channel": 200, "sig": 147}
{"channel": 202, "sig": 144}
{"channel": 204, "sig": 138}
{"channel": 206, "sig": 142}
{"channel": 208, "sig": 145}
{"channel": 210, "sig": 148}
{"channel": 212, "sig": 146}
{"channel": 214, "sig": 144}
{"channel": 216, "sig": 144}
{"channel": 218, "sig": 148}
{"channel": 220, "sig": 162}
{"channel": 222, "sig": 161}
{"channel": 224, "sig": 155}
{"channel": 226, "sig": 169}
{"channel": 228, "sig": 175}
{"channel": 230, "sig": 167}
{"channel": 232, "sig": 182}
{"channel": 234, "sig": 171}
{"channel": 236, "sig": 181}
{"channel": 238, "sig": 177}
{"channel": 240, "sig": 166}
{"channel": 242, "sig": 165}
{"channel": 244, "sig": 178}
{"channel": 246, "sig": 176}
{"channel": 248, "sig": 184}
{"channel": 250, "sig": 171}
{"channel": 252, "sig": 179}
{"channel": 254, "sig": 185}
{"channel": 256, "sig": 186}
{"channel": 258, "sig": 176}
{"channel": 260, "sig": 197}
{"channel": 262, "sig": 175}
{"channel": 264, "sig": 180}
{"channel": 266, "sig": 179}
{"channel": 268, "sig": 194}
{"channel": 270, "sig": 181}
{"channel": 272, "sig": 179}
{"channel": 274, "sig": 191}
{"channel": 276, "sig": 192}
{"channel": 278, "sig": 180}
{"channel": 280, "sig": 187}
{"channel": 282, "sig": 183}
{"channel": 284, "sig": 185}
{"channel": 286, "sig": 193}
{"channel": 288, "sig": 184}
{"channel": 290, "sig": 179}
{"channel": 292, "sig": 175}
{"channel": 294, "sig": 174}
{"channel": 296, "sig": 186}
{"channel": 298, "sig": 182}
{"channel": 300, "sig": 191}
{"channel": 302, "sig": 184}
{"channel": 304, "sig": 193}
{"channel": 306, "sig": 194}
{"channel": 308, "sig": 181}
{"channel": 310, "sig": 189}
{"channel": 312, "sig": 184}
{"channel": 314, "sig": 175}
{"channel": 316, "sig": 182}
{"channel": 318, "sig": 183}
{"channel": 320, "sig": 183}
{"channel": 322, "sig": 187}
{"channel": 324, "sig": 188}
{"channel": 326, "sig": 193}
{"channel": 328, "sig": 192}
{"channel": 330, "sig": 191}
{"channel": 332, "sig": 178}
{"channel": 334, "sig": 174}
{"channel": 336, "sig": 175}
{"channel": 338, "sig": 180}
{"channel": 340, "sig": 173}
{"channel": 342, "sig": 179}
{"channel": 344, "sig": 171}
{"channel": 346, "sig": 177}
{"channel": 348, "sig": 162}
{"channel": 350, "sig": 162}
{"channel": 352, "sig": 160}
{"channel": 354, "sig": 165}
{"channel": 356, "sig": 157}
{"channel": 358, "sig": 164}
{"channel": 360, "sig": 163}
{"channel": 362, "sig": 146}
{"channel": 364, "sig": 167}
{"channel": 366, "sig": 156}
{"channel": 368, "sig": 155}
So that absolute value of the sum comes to 193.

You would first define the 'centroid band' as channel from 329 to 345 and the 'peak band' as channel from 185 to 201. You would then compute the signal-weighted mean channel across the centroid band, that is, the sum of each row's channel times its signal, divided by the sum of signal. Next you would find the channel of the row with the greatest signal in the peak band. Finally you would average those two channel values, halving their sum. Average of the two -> 268.5 ch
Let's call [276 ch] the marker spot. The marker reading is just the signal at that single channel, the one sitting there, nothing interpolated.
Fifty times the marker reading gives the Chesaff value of 9600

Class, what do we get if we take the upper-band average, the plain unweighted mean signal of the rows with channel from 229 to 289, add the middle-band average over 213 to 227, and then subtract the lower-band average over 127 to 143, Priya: 205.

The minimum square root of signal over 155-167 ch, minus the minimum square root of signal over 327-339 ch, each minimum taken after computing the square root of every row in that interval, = -1.7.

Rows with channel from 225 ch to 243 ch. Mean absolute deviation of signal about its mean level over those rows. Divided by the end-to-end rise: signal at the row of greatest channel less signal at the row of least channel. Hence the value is -1.4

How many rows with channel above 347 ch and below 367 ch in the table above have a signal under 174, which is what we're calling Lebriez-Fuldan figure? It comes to 10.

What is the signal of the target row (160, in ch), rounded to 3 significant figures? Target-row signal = 139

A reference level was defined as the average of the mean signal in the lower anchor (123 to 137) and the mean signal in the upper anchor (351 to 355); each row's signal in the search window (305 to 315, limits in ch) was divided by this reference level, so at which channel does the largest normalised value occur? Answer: 306 ch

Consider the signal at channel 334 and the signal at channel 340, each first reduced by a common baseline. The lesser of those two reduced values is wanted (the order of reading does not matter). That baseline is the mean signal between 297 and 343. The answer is -11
